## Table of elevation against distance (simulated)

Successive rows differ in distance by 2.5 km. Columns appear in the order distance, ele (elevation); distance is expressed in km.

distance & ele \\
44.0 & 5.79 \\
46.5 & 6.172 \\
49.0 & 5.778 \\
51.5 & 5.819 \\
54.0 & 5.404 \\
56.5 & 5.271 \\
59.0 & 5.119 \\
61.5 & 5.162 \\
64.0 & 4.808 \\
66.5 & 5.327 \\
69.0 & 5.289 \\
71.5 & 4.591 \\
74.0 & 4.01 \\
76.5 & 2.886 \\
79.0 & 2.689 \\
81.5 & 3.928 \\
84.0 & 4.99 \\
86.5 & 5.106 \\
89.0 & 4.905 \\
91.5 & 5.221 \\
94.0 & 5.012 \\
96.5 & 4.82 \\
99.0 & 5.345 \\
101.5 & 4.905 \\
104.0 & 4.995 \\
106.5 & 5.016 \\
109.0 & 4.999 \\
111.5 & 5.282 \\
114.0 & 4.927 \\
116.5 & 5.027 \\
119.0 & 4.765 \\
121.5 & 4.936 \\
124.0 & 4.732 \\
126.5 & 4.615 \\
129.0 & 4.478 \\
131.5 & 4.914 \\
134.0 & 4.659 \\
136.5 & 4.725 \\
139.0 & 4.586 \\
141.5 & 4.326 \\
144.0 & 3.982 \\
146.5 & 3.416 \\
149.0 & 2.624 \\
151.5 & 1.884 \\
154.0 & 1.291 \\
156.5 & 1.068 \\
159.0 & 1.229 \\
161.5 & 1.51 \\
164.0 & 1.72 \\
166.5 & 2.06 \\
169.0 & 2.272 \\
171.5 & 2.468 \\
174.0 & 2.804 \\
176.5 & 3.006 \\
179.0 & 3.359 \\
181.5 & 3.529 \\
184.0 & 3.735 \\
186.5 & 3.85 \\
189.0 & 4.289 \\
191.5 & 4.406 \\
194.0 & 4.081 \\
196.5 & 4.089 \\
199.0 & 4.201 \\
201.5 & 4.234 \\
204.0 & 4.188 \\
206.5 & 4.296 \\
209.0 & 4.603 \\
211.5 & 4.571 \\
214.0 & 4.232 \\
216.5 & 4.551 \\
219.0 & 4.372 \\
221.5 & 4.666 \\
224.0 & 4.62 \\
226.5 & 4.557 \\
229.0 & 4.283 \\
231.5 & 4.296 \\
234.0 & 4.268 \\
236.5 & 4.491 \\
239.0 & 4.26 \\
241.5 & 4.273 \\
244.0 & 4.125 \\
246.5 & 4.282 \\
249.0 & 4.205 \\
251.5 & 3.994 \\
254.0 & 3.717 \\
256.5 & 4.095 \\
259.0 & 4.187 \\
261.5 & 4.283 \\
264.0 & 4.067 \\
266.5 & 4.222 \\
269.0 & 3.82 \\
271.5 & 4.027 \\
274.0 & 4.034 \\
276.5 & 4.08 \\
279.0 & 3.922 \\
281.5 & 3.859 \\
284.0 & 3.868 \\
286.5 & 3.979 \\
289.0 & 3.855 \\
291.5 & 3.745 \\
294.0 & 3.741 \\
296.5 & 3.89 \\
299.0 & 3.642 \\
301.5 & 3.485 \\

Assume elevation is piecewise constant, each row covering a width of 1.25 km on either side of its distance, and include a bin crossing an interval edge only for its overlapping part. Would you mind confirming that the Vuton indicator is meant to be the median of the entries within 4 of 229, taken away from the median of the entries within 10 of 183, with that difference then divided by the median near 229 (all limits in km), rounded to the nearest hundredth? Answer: -0.15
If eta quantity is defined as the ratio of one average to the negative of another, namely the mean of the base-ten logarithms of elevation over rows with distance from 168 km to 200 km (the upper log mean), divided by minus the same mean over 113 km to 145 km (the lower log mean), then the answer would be -0.81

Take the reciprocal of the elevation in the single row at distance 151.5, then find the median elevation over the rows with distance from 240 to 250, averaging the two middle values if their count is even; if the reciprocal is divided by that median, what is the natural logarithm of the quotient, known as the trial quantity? -2.08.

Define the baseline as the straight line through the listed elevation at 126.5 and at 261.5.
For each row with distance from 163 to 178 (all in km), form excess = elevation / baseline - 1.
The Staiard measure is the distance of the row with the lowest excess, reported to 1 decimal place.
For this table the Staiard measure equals 164.0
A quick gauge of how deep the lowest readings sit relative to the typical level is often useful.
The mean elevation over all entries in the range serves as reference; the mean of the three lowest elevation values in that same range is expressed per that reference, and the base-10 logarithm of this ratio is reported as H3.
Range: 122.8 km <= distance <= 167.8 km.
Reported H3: -0.43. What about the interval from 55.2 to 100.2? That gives -0.17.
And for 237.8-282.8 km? -0.03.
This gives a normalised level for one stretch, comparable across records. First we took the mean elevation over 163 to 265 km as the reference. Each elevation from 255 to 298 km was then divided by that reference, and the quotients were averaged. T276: 1.01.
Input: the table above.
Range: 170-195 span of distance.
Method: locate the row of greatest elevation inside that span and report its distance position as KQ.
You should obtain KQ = 191.5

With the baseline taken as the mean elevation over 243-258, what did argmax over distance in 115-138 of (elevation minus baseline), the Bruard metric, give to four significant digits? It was 116.5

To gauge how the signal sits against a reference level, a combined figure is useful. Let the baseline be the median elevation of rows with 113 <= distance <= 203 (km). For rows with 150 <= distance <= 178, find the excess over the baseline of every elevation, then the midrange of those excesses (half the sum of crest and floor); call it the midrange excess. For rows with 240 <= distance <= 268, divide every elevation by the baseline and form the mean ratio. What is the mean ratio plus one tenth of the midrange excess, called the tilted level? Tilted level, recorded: 0.83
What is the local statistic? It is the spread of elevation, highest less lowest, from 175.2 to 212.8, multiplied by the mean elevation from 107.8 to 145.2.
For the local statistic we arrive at 7.6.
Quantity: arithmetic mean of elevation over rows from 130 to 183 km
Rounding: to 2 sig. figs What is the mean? 2.9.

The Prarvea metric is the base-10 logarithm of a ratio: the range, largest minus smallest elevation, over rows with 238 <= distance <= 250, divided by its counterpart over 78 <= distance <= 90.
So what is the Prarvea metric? -1.2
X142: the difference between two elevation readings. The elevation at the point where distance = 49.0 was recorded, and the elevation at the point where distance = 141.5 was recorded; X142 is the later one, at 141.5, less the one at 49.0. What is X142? -1.5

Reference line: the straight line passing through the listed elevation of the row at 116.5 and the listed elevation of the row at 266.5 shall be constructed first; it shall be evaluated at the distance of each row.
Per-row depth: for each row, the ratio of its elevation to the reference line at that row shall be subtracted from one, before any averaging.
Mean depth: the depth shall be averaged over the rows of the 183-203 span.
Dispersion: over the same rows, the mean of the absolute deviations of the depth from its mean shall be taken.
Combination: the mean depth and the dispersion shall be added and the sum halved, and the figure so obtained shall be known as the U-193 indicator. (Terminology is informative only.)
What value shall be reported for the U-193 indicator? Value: 0.07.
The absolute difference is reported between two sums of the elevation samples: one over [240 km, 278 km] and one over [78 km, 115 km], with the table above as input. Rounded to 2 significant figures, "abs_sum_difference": 11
